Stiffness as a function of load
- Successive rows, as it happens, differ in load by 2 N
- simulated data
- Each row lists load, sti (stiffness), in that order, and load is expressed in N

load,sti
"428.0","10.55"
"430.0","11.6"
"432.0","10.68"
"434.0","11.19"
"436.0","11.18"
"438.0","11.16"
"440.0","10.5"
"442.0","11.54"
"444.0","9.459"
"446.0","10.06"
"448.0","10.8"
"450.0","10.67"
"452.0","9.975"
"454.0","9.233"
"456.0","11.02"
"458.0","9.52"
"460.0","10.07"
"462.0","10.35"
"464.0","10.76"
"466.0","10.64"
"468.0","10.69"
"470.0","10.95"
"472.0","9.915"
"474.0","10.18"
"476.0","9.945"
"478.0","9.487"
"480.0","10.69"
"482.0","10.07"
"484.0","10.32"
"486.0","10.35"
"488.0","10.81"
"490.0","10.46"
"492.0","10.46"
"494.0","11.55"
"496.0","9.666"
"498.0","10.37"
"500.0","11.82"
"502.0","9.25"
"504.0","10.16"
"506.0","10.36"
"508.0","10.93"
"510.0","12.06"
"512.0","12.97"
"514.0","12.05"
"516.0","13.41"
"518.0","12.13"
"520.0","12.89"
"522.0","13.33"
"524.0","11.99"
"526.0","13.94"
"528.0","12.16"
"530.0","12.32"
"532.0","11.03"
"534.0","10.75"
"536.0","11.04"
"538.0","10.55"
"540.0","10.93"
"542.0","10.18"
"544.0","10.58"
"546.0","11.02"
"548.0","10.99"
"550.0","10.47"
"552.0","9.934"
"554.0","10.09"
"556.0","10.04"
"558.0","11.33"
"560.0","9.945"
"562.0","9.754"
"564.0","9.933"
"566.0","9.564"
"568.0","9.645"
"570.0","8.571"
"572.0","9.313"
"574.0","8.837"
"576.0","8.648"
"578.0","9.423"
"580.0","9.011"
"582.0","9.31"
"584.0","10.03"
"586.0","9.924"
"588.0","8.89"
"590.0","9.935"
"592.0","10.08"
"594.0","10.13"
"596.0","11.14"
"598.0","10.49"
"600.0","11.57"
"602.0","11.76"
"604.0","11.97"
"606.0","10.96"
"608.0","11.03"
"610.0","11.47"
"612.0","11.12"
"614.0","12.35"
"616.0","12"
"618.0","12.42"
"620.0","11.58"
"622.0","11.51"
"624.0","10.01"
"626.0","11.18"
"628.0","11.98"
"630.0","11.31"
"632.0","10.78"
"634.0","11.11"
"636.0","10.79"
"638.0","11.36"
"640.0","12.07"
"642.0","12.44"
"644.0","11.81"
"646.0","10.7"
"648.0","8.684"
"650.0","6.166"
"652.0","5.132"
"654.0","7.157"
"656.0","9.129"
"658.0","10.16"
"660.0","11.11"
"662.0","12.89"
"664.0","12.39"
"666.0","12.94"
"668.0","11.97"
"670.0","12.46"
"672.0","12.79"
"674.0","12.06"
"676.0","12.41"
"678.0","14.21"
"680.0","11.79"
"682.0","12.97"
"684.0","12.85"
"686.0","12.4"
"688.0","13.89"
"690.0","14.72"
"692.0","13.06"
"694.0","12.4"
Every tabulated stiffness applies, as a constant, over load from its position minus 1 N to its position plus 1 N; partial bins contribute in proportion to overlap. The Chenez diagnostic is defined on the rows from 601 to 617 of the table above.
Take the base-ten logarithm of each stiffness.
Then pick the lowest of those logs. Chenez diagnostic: 1.04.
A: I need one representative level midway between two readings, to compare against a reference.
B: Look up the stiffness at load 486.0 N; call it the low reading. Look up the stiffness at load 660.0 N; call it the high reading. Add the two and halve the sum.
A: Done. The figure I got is 10.7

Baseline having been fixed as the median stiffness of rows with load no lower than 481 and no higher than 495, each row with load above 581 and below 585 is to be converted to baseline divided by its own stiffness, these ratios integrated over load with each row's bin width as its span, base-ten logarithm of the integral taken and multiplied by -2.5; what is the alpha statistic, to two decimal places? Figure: -1.59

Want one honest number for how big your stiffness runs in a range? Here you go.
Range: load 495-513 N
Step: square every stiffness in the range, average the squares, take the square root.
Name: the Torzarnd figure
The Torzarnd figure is 10.90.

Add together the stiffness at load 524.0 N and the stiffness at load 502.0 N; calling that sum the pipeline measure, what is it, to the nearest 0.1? 21.2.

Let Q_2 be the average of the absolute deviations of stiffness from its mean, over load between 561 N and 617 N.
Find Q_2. 0.94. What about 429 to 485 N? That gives 0.52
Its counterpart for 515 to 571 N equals 1.03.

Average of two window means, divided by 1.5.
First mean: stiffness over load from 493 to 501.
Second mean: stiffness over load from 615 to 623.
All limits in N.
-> 7.58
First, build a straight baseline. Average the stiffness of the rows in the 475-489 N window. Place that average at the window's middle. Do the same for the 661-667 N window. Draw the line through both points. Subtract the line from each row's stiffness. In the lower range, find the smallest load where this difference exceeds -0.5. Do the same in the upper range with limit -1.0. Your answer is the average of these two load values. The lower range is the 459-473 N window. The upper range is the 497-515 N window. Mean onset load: 479 N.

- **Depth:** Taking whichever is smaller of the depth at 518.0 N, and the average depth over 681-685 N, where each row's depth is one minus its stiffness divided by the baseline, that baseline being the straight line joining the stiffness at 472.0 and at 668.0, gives -0.17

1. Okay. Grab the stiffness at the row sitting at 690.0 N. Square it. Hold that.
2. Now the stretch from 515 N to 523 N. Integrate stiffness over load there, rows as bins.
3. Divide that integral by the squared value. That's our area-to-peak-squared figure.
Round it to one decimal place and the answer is 0.5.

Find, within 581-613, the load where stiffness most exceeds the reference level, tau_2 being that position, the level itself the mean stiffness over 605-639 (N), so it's 604.0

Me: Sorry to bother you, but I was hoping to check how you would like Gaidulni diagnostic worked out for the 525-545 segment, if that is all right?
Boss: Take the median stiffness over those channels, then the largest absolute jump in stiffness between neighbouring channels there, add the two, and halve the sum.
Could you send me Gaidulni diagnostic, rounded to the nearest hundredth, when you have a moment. 6.38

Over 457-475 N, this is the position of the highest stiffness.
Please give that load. 470.0 N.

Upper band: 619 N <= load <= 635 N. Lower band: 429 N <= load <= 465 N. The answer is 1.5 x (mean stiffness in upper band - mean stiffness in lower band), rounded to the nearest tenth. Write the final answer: 1.0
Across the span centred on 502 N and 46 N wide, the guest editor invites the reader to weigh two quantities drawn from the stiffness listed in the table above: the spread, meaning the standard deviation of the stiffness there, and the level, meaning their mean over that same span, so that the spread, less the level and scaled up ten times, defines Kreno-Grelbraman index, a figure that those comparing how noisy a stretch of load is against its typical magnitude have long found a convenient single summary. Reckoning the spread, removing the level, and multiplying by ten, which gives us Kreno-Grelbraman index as -100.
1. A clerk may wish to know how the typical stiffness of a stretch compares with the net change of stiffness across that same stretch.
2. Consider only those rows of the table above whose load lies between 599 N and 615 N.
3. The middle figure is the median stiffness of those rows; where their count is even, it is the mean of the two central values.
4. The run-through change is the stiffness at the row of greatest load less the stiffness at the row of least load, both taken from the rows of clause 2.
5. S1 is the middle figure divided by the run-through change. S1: 14.8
